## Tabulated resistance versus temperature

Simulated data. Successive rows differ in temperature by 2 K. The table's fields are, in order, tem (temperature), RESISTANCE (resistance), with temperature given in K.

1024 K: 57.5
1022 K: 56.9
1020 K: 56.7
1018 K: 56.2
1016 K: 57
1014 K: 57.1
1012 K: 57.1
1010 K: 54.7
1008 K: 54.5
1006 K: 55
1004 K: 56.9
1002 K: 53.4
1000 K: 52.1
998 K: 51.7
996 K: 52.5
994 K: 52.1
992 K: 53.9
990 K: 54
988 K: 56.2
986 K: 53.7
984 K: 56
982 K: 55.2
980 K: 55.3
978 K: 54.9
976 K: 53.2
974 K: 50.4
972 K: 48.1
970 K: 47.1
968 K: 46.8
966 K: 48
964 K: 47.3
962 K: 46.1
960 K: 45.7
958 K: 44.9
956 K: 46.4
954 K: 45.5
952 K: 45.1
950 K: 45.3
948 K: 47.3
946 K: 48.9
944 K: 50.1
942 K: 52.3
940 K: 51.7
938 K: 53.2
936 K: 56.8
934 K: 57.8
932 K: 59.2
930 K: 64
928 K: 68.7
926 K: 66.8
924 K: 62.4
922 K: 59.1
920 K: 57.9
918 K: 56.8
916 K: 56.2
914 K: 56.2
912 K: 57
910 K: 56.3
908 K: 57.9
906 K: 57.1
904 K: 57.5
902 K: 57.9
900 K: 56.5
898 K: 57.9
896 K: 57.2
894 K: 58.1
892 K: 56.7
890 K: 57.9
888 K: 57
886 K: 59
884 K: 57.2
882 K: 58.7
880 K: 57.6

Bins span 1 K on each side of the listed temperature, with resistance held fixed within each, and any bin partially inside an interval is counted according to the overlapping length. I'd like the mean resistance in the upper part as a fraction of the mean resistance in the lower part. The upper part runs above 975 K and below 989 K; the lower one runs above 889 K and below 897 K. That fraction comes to 0.96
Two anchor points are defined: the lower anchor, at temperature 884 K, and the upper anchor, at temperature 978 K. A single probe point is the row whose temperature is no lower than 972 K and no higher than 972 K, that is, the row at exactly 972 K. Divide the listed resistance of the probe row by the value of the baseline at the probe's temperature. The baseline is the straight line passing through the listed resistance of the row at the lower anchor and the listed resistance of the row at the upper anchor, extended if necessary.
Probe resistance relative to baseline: 0.87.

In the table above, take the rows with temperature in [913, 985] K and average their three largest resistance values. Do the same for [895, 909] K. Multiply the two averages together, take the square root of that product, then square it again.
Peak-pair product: 3850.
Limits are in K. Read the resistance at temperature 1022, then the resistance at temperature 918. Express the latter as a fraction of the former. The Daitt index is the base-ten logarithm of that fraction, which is 0.00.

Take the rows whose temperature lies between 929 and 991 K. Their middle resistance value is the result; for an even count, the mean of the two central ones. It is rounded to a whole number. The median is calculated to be 50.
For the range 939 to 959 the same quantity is 47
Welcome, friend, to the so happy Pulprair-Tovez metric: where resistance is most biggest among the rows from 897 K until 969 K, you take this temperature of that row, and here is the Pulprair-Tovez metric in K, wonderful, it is 928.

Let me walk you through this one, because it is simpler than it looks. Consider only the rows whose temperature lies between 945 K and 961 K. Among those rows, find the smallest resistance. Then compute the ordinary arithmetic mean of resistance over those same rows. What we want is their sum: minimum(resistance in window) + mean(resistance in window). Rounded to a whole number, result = 91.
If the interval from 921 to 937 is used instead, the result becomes 119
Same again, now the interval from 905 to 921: 113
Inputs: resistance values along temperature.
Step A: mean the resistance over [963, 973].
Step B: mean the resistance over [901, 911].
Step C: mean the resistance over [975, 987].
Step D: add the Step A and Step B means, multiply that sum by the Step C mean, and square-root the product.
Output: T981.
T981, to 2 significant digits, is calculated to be 76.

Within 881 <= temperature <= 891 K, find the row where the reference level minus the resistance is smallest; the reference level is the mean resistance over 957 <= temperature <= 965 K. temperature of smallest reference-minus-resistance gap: 886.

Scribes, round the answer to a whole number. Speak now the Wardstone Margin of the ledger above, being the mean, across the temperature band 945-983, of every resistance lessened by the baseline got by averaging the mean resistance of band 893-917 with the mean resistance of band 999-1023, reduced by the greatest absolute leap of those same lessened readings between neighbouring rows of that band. -11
